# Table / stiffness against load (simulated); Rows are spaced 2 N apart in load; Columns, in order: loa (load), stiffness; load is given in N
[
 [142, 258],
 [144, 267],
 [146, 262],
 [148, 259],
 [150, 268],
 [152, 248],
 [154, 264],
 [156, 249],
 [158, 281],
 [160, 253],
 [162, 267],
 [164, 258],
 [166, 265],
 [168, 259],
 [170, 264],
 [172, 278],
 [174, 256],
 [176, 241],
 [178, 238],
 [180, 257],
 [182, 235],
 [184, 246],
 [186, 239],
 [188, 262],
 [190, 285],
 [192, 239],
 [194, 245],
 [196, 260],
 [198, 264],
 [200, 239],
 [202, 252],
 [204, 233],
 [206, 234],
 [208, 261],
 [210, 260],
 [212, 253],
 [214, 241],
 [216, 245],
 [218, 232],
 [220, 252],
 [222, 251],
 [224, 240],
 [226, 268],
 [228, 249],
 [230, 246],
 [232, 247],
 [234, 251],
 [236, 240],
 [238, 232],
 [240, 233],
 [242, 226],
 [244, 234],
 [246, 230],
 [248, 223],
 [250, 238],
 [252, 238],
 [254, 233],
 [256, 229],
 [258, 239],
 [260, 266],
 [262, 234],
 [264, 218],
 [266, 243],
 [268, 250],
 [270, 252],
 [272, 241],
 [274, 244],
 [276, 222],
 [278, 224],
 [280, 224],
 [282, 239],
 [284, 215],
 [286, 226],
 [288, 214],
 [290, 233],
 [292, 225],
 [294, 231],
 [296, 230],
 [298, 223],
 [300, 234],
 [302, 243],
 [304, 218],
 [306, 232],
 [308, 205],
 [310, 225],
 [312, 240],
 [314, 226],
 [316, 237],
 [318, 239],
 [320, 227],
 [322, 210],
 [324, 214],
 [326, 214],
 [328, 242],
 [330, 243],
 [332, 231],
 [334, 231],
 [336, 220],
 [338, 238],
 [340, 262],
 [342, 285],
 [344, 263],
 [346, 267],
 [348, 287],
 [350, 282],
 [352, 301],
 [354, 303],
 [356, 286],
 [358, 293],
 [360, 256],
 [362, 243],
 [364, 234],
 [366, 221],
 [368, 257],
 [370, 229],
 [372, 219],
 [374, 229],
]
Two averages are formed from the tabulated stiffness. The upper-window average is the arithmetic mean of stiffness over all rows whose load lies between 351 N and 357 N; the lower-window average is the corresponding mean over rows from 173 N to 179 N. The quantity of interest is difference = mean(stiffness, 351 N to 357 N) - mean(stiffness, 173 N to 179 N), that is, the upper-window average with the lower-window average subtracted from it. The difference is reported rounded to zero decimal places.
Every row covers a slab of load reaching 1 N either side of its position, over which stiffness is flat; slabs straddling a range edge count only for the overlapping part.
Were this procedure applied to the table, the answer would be 52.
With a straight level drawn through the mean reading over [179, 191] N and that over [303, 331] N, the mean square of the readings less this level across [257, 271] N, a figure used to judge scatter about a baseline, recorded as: 231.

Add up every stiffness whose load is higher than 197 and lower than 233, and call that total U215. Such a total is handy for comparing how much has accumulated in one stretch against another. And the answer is 4467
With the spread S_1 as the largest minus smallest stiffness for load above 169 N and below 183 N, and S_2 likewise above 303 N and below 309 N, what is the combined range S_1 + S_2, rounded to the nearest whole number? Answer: 70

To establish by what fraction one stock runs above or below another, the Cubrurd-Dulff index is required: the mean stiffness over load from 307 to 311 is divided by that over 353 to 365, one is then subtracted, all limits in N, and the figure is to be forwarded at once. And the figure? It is -0.201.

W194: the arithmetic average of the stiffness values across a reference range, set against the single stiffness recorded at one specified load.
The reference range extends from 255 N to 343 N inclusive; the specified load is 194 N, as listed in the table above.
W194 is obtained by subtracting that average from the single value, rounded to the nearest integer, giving 12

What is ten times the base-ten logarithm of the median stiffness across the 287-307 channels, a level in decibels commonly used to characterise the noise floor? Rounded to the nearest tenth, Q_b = 23.6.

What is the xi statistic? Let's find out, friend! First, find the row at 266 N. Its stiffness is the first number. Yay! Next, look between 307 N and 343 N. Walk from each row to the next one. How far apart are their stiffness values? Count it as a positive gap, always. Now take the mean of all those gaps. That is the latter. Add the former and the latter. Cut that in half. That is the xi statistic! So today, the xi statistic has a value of 128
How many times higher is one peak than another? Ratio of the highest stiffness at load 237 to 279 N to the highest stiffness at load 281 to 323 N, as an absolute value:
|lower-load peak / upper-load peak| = 1.09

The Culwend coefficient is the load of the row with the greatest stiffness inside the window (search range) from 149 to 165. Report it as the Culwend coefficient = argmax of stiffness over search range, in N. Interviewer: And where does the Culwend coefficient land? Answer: 158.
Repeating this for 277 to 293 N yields 282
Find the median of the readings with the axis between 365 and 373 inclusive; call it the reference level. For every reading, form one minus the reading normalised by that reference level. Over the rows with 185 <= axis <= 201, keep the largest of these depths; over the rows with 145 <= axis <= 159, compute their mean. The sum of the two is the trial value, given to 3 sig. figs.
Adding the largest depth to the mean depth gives -0.225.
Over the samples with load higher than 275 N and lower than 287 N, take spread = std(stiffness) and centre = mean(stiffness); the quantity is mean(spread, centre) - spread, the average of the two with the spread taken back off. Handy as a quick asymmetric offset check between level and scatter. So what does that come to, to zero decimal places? 109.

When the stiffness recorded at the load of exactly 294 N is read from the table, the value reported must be 231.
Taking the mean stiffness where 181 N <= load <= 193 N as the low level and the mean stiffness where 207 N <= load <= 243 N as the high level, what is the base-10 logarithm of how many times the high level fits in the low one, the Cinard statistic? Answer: 0.01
